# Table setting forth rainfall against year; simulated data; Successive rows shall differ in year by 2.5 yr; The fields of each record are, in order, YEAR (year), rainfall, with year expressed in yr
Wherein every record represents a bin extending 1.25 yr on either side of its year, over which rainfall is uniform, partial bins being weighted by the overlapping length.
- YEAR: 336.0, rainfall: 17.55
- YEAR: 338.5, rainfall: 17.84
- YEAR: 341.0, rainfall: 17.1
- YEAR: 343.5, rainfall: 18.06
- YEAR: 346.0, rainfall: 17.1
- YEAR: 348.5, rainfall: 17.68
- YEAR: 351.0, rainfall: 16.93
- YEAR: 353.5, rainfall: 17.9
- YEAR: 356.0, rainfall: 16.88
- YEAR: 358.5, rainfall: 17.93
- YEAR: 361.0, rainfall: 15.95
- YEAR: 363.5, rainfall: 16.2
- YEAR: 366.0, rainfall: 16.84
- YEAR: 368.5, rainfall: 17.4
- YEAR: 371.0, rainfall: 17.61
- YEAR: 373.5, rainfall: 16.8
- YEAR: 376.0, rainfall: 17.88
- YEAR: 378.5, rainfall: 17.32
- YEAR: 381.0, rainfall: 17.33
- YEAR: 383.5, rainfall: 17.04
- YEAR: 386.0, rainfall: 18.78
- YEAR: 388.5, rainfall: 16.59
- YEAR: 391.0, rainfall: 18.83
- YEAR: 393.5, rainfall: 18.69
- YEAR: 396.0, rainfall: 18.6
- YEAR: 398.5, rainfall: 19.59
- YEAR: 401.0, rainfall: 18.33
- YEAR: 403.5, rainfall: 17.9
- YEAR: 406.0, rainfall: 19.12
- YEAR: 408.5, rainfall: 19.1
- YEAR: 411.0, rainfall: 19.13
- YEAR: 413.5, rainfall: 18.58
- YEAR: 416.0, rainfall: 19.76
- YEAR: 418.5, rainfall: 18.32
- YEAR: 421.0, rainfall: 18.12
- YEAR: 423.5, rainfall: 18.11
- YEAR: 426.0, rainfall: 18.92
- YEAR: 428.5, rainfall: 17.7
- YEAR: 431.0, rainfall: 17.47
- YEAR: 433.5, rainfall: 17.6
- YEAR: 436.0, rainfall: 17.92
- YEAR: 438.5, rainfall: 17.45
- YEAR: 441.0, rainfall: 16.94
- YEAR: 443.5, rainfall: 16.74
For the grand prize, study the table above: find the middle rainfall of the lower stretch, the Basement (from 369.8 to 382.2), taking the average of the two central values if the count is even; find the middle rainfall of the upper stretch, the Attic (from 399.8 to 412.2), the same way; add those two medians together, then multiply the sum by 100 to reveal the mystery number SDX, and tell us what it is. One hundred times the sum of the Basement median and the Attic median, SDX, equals 3643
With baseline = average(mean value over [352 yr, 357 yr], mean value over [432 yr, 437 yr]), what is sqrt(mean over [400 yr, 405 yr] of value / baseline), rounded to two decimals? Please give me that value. 1.02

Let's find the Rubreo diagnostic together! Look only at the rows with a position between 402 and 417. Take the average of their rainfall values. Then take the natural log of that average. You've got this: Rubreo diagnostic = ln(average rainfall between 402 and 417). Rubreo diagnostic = 2.94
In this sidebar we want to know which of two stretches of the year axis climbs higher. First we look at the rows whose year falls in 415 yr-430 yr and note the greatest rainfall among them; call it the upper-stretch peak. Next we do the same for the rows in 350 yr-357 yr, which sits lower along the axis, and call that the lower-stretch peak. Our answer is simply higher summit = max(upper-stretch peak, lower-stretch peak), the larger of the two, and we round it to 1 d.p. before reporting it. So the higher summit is 19.8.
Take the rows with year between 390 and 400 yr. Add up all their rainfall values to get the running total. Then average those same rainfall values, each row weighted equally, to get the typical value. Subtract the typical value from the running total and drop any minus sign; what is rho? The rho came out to 56.8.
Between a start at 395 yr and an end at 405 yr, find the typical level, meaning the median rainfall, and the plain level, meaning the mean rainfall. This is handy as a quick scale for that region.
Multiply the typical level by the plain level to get 344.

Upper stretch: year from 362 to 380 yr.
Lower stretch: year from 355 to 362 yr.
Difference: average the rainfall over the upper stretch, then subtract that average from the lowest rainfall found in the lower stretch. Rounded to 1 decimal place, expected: -1.2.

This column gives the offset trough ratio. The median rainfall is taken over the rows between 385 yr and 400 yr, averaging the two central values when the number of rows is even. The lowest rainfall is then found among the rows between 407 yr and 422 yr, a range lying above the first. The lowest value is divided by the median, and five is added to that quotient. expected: 5.97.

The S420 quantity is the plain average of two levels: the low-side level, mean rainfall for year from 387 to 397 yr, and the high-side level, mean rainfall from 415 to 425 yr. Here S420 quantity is 18.4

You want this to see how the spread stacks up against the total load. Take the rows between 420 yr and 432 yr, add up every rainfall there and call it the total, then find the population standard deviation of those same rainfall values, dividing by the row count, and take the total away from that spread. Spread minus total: -90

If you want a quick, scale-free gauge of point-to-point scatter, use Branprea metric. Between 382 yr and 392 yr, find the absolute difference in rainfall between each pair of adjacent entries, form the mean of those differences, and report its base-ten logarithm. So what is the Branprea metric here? 0.31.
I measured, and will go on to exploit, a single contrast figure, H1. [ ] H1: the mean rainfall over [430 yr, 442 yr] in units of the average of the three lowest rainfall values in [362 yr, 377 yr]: 1.05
